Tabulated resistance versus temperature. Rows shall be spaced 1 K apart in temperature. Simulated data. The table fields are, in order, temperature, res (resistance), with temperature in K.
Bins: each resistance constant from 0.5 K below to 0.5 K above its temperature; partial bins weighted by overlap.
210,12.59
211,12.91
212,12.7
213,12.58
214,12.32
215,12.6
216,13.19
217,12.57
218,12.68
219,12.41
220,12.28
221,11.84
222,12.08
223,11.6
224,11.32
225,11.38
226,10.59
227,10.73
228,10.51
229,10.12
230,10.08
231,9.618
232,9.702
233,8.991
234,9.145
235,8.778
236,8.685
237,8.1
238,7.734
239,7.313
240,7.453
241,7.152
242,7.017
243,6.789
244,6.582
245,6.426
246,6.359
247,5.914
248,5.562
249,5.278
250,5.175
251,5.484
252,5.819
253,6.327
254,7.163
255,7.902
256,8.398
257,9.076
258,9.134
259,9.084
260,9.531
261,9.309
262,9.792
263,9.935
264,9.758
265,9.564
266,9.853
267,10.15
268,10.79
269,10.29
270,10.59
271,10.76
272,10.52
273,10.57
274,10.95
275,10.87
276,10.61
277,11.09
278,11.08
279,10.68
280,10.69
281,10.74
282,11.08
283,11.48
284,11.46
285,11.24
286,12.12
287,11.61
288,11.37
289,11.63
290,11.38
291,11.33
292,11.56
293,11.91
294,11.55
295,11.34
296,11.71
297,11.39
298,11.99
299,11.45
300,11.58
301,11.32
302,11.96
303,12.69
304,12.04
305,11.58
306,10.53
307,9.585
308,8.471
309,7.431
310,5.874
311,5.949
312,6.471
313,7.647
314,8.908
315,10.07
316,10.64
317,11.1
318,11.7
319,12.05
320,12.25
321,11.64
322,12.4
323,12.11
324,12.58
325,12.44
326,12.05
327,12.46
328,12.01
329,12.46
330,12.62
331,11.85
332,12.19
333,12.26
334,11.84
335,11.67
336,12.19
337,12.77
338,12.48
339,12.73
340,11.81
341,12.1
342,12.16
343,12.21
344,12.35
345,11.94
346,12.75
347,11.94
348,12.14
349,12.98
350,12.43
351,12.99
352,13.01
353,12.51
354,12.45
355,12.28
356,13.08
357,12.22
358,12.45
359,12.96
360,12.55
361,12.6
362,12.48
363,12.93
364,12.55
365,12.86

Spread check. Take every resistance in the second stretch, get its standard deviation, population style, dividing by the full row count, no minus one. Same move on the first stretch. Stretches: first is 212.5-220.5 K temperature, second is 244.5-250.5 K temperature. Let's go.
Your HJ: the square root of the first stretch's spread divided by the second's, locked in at 0.74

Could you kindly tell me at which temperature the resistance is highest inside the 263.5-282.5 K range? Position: 277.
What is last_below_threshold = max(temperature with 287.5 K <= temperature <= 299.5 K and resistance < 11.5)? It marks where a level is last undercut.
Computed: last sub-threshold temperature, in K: 299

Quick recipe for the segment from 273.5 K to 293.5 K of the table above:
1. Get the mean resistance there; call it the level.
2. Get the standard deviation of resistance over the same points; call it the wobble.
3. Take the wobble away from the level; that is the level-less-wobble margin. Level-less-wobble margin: 11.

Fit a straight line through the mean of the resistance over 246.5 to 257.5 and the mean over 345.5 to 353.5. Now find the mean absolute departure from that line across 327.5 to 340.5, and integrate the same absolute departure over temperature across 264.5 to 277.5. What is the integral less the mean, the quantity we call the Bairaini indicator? 35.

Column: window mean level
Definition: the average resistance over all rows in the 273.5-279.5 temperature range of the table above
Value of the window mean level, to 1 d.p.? 10.9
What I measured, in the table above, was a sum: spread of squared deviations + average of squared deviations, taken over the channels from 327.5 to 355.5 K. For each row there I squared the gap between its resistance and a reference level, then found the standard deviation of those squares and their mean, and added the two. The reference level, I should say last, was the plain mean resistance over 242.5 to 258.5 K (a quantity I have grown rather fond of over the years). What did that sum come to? 36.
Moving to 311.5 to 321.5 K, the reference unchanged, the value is 27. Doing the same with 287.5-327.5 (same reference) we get 31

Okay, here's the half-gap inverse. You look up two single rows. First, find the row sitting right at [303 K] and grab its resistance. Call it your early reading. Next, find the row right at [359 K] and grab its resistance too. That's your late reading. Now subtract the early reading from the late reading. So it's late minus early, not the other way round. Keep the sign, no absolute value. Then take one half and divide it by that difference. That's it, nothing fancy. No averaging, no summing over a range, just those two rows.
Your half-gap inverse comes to 1.9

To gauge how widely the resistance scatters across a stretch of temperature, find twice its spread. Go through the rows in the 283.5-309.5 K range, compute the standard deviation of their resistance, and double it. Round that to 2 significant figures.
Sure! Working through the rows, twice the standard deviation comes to 2.2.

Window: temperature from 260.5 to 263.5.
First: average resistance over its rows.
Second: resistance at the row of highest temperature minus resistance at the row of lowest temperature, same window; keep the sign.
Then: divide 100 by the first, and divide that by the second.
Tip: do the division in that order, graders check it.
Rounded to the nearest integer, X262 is 17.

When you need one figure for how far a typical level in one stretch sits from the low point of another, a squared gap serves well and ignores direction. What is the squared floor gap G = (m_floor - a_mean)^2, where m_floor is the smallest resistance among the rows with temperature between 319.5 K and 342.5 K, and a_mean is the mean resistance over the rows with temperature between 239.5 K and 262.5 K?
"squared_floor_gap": 19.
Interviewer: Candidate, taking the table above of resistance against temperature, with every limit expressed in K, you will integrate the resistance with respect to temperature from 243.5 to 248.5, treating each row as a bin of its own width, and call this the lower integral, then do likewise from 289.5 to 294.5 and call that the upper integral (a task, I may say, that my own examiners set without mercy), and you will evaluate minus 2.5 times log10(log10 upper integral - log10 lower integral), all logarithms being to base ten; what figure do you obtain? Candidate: 1.4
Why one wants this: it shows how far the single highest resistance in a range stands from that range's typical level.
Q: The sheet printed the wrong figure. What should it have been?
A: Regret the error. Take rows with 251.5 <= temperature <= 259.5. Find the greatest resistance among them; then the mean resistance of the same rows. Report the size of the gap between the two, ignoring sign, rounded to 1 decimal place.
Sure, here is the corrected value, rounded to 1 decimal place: 1.3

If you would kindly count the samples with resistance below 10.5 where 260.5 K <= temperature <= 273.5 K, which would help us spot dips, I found 8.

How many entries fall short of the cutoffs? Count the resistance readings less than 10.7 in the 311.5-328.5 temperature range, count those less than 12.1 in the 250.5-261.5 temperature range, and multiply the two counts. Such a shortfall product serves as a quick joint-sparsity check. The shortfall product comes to 55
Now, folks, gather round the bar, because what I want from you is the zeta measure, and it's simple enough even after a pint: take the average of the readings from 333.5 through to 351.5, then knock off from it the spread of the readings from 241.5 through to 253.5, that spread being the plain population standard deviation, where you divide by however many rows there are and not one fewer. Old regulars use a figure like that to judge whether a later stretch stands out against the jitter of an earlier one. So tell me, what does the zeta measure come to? 11.7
